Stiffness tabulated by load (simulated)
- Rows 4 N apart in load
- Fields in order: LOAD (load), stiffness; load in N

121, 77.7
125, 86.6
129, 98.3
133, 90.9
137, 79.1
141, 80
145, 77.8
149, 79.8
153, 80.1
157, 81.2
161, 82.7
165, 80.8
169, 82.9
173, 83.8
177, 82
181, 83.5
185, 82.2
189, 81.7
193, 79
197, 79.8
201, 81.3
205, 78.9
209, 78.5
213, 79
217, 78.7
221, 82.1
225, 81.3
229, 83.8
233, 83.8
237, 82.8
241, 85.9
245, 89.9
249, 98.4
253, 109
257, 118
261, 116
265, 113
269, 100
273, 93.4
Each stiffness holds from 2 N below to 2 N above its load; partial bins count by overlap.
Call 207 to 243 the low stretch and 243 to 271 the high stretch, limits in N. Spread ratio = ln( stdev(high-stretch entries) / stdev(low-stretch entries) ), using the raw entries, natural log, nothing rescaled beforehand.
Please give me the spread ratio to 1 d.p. 1.4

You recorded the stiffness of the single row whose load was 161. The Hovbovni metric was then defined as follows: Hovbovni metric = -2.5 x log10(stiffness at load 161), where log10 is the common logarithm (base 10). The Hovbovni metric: -4.79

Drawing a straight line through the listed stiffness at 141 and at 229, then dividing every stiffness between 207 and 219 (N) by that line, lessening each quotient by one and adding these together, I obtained -0.16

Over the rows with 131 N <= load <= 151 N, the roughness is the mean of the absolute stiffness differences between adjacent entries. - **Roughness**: 4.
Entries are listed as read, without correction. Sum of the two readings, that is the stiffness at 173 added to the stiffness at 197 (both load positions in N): 164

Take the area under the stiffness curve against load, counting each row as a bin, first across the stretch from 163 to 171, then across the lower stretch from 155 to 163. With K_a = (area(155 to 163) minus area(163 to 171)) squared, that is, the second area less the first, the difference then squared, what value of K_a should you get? 1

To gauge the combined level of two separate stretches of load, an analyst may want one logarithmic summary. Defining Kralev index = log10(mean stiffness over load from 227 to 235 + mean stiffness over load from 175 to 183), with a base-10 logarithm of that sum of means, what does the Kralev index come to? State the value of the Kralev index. 2.22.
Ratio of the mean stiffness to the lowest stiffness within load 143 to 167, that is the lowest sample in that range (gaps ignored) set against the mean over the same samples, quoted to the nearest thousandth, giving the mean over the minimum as 1.033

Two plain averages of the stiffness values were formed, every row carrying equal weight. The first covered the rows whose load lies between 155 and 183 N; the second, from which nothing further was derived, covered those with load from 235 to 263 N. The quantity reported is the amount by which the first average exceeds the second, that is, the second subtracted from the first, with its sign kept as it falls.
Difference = -18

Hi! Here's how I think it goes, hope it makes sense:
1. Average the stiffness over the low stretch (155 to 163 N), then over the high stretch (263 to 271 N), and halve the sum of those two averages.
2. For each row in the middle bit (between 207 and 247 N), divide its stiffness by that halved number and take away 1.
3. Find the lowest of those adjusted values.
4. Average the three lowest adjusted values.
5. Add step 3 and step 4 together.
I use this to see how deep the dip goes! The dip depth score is -0.331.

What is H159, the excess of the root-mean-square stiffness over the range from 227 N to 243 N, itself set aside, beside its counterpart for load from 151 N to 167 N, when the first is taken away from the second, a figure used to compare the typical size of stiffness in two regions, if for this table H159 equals -2.9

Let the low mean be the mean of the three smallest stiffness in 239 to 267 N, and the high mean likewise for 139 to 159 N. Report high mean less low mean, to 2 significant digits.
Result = -12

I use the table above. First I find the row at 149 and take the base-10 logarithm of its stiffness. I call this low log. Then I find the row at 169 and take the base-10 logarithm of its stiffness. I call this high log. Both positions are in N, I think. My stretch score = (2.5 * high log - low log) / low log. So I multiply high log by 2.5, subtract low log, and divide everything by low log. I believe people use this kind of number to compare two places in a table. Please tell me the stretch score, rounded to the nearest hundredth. 1.52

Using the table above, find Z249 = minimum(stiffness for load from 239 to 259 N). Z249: 85.9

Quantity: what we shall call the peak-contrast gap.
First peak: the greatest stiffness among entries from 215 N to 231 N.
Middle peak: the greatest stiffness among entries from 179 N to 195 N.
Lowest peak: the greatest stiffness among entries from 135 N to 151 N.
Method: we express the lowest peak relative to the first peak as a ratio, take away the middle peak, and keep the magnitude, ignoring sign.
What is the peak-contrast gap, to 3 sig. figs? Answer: 82.5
